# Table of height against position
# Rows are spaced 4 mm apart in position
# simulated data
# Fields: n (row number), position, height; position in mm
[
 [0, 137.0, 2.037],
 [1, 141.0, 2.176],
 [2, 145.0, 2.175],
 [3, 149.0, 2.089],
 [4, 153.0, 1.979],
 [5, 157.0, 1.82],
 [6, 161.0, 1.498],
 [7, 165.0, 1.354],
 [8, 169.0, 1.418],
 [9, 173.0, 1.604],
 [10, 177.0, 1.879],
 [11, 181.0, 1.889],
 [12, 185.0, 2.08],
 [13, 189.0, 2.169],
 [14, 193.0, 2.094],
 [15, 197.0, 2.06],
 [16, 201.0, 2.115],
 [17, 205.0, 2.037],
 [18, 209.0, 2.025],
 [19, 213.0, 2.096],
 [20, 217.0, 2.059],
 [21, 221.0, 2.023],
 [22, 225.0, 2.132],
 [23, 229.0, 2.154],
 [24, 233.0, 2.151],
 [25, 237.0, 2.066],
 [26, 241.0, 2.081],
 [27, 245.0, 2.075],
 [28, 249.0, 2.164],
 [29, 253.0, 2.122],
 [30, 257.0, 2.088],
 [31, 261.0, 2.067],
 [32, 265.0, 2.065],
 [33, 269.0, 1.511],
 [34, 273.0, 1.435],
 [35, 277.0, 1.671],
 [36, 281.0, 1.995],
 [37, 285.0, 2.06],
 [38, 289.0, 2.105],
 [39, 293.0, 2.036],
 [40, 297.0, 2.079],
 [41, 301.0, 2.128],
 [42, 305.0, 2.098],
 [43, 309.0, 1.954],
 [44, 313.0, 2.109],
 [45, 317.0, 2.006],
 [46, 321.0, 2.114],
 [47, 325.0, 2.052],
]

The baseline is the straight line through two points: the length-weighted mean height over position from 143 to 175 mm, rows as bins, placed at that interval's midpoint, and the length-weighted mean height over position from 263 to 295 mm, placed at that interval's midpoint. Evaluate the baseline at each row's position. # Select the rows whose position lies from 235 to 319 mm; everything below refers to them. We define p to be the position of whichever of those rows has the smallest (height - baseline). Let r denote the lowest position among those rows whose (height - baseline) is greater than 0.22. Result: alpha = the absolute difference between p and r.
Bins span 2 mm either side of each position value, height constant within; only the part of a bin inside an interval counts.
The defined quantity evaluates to 36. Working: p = 273.0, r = 237.0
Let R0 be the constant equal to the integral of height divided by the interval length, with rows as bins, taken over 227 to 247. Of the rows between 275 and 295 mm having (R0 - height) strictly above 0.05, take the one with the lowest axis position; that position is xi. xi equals 277.0 mm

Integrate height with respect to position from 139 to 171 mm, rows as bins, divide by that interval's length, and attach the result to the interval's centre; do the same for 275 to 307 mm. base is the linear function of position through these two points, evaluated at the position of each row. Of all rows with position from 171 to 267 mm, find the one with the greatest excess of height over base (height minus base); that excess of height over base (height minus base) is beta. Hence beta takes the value 0.30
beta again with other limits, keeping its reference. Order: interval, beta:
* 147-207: 0.30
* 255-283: 0.12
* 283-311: 0.09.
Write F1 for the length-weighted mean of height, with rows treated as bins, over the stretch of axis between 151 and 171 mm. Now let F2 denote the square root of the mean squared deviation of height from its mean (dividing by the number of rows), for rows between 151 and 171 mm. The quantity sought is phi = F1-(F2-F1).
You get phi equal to 2.98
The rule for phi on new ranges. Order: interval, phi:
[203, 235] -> 4.12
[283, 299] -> 4.11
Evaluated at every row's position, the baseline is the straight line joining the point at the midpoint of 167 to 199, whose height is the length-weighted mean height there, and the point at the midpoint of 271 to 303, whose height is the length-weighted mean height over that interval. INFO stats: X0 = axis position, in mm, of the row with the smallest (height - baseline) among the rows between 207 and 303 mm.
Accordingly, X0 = 273.0 mm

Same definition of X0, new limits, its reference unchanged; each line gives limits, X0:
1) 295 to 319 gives 309.0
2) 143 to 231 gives 165.0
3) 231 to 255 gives 237.0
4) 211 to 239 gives 221.0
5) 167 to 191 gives 169.0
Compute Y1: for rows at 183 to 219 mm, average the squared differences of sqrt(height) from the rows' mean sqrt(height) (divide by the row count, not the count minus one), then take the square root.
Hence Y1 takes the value 0.014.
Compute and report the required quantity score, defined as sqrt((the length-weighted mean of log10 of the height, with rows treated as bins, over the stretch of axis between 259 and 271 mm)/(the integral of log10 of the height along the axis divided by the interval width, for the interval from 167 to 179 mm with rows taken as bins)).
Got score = 1.13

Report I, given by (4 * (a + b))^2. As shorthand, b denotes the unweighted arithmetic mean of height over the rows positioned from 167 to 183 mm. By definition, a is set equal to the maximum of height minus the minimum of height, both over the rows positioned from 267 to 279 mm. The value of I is 60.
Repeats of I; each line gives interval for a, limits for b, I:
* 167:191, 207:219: 126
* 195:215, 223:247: 77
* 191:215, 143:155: 75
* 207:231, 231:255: 80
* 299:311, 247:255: 86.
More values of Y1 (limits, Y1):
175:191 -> 0.044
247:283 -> 0.100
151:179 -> 0.088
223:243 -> 0.013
